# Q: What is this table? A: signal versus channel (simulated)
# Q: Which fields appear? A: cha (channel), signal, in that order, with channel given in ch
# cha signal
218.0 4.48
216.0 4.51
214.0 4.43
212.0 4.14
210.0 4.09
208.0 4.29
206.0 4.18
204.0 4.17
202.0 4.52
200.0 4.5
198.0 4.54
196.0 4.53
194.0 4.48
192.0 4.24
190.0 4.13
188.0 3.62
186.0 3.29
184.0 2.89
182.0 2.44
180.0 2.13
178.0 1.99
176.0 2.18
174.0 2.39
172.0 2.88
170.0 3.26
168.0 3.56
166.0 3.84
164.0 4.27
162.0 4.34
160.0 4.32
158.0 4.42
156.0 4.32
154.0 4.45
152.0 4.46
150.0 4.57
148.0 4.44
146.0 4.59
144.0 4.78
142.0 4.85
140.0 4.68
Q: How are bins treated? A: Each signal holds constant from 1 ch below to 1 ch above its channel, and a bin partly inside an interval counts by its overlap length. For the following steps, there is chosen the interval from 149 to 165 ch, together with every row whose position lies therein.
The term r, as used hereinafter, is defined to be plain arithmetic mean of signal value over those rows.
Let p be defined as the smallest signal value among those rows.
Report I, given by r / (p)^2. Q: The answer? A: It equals 0.24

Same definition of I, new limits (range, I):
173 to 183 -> 0.56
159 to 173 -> 0.46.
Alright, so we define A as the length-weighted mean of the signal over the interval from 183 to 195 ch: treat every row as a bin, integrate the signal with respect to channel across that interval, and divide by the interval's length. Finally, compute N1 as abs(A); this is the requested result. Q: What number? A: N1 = 3.8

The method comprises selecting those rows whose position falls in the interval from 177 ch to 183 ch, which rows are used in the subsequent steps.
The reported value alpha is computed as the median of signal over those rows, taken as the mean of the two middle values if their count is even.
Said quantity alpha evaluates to 2.1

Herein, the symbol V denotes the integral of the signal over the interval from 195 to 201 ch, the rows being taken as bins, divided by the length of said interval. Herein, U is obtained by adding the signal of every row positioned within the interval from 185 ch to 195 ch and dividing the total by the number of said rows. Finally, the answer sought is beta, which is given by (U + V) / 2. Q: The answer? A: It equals 4.24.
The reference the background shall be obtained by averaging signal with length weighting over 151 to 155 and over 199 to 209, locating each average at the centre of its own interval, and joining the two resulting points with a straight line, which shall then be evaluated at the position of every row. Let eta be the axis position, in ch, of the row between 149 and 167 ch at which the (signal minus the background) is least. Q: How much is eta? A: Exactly 166.0 ch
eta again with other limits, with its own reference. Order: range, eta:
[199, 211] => 210.0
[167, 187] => 178.0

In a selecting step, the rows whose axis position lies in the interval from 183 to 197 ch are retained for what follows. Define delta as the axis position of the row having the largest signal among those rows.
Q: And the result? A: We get 196.0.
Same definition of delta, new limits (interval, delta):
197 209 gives 198.0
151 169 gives 152.0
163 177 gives 164.0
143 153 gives 144.0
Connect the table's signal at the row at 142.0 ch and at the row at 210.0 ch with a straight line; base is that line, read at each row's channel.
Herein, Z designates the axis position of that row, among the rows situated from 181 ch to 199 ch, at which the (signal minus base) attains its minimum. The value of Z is 182.0 ch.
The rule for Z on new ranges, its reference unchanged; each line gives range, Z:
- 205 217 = 210.0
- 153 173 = 172.0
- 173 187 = 178.0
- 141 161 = 156.0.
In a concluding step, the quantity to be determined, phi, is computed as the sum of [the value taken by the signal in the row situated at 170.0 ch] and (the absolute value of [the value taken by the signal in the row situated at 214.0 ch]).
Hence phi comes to 7.69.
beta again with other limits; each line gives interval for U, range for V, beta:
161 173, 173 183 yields 2.96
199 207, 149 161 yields 4.38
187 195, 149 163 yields 4.26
